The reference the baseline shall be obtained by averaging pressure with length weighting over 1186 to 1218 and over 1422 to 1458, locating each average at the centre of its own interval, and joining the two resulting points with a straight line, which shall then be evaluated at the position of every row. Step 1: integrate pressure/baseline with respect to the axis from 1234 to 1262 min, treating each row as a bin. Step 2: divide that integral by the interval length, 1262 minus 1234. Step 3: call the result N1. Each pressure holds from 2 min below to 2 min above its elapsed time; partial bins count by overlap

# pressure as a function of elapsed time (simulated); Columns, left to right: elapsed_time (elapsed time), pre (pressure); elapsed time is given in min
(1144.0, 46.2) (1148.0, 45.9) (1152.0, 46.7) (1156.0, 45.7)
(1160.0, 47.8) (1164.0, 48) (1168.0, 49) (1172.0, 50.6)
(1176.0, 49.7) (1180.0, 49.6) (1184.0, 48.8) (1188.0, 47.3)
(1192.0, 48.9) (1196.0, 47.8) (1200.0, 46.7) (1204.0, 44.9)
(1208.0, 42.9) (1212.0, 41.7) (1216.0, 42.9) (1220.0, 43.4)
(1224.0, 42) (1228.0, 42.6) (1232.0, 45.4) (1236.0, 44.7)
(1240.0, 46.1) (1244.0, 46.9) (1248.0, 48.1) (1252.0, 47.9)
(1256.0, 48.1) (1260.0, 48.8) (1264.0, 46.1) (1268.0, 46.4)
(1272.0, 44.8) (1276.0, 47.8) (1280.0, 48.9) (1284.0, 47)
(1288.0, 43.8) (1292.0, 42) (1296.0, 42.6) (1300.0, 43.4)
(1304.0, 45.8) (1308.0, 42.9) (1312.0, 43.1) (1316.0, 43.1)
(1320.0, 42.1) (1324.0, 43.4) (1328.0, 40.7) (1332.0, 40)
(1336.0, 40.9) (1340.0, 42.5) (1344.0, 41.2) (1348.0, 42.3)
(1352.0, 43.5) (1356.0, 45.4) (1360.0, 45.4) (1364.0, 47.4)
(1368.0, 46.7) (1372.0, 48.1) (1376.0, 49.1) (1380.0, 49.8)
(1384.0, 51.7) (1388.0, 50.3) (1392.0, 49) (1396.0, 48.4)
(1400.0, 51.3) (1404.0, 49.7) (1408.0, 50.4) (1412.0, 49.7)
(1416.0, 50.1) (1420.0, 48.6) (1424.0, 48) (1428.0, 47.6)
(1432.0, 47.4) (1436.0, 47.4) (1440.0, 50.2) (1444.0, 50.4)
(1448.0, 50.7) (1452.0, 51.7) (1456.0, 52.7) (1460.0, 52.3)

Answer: 1.02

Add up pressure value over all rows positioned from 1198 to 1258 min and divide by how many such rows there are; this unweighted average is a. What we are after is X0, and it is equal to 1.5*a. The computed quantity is 67.4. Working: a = 45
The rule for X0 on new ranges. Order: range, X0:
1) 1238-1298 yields 69.5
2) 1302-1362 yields 64.2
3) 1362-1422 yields 74.0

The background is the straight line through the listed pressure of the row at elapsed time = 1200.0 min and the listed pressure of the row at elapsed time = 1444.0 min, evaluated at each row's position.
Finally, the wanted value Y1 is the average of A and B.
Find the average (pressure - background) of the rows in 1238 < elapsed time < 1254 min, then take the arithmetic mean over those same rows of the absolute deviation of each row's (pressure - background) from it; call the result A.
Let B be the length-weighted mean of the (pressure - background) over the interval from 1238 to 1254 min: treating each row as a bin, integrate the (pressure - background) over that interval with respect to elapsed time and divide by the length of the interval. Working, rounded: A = 0.69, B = 0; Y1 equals 0.3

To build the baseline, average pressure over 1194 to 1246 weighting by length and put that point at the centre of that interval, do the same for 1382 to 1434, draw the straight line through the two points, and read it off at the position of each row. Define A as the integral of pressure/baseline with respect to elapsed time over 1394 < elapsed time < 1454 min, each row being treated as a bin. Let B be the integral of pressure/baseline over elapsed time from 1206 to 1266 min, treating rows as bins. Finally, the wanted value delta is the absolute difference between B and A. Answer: 1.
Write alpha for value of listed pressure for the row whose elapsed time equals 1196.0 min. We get 47.8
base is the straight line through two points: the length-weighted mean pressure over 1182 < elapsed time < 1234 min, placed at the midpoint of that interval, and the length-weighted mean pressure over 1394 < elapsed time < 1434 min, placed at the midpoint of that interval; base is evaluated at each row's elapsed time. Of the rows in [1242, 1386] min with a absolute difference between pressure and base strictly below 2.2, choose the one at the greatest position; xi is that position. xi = 1380.0 min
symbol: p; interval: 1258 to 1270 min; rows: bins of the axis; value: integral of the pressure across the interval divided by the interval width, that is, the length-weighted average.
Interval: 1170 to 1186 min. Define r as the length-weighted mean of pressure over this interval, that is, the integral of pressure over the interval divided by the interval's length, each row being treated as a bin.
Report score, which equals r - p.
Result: 2.6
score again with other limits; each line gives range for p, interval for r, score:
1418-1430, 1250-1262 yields 0.2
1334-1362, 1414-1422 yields 6.3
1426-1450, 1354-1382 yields -1.5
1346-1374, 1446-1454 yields 5.7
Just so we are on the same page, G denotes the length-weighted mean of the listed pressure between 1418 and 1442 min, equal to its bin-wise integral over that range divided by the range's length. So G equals 48.2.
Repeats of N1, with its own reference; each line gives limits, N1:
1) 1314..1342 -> 0.88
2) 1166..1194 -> 1.09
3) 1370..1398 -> 1.02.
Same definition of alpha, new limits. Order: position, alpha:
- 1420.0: 48.6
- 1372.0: 48.1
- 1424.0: 48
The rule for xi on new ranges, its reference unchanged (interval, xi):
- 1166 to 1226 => 1220.0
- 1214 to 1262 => 1256.0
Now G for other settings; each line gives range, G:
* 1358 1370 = 46.5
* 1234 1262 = 47.2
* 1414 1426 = 48.9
